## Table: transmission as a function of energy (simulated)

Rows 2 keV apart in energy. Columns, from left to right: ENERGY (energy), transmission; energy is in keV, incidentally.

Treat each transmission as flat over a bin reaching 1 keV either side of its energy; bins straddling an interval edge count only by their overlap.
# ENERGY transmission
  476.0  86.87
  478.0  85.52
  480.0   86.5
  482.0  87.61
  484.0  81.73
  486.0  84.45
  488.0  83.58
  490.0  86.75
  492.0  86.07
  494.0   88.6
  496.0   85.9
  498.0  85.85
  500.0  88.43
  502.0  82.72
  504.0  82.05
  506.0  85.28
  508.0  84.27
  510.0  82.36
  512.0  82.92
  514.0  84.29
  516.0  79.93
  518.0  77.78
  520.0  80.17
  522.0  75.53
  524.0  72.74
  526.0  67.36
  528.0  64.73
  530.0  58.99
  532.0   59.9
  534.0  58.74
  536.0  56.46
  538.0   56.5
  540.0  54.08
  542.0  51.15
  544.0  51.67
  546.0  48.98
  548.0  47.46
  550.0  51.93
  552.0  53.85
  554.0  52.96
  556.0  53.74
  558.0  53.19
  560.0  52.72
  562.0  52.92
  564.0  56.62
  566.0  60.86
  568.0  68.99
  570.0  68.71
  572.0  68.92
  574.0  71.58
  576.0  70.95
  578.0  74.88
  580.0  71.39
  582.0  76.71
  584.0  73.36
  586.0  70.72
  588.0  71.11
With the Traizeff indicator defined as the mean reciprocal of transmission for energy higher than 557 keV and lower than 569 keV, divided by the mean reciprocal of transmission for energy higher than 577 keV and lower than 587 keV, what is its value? 1.3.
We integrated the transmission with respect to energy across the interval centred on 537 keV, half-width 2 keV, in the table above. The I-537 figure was 226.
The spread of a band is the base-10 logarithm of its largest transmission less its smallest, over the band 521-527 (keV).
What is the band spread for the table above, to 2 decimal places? 0.91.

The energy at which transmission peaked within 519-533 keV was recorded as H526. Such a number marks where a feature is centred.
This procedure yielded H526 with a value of 520.0 keV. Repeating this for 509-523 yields 514.0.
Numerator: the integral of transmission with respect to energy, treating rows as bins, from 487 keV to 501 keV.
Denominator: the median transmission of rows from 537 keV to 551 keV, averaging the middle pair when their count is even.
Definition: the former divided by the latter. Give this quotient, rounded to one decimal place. 23.4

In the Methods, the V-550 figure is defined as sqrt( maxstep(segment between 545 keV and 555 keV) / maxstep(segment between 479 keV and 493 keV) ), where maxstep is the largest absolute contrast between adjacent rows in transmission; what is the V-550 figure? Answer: 0.87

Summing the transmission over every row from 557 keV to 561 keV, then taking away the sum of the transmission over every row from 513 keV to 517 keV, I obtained -58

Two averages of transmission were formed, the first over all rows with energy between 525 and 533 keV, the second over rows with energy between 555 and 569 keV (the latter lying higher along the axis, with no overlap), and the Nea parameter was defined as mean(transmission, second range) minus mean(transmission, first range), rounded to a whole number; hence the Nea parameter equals -6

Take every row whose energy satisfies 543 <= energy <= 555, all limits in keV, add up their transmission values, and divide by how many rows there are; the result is 51.1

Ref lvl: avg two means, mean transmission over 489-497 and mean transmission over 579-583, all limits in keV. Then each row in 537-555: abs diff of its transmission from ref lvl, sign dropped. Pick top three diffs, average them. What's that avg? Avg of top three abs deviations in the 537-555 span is 31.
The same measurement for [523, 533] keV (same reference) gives 19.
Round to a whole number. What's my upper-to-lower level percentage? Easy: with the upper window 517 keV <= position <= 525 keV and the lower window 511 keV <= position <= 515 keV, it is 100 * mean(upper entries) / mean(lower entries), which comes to 92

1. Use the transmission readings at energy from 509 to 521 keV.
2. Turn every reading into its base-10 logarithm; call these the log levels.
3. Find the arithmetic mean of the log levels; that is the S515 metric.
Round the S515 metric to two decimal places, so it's 1.91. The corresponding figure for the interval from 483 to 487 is 1.92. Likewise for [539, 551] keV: 1.71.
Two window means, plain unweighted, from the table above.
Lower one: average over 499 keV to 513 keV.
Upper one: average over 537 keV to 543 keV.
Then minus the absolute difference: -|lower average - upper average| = -30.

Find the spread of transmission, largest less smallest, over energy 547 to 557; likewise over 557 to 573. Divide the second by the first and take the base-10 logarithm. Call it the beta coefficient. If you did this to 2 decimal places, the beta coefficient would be 0.41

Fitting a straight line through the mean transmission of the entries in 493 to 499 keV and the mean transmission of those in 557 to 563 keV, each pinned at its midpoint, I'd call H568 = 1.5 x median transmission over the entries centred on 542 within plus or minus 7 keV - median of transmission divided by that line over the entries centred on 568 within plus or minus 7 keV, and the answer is 76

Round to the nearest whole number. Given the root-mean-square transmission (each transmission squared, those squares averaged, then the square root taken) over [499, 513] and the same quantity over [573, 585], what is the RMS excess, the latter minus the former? -11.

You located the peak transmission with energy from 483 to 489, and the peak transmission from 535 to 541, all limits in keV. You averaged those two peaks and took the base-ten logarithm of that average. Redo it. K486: 1.85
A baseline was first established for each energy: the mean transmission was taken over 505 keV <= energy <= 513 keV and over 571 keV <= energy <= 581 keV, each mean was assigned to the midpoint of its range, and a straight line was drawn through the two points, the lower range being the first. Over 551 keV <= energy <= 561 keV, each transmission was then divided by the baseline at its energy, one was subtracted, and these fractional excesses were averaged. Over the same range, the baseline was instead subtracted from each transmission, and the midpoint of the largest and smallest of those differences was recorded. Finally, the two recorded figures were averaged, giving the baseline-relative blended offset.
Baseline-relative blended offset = -11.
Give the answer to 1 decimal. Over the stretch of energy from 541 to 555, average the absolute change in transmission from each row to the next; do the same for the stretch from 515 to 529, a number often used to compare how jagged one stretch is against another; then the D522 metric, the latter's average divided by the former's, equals 1.7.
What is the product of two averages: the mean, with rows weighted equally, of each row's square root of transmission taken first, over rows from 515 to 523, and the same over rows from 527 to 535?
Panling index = 68.9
